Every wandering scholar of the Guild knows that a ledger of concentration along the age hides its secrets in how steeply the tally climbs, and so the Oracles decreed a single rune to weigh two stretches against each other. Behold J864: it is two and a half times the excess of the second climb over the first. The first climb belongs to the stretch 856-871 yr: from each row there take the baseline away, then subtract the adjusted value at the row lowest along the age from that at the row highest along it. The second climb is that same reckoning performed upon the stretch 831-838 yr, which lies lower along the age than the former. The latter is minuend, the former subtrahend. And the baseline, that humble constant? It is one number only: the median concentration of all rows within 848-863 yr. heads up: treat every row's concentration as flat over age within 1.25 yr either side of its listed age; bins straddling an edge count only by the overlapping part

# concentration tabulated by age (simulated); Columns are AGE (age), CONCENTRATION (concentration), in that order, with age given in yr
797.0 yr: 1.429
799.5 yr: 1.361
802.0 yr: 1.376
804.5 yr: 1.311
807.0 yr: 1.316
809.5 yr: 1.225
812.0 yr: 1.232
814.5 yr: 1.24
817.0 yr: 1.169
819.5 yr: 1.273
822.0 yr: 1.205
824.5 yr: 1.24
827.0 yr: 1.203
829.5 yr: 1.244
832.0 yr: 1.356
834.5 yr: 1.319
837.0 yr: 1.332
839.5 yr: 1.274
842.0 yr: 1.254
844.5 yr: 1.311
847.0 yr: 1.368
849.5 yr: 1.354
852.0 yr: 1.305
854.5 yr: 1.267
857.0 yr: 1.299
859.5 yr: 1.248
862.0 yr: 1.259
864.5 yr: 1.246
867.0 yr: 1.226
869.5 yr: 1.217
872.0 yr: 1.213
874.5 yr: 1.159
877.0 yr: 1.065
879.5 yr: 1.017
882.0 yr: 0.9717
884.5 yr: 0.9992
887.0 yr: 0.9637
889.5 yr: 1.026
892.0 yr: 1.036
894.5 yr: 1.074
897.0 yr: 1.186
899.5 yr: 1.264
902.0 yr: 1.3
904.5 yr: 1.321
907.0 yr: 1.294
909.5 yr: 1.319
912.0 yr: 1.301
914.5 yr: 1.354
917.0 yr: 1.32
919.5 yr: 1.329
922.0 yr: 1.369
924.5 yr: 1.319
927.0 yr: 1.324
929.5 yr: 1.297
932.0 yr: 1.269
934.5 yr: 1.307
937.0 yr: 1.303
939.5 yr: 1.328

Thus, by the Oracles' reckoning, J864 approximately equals 0.1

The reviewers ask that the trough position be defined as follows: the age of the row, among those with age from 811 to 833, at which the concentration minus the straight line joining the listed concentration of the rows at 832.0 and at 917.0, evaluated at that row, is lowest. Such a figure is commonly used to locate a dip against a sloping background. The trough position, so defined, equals 817.0 yr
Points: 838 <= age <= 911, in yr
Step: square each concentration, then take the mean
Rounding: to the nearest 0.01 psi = 1.46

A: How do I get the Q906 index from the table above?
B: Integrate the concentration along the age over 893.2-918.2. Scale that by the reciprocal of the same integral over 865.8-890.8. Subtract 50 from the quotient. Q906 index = -48.83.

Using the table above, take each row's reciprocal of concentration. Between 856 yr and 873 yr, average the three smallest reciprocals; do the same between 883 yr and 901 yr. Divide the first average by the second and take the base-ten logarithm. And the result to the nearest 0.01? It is -0.04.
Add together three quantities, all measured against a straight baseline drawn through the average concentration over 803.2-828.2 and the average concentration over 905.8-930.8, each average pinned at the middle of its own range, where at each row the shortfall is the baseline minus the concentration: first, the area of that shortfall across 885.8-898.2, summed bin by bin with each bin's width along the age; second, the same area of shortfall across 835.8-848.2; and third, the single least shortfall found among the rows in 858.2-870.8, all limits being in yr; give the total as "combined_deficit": 2.5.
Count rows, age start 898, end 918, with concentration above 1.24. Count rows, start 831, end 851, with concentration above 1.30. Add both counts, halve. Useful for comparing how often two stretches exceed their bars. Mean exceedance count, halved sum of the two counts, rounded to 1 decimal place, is 7.0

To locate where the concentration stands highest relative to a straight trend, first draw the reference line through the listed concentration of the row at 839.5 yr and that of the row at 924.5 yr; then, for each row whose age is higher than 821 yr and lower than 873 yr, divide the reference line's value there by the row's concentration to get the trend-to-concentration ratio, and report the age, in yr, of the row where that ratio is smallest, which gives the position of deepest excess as 847.0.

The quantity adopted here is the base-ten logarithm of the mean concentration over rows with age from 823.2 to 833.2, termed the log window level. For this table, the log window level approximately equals 0.10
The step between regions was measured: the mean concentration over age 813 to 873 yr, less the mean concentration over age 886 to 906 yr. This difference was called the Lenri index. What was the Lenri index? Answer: 0.12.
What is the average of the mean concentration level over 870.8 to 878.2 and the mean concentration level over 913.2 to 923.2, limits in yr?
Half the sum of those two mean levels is 1.244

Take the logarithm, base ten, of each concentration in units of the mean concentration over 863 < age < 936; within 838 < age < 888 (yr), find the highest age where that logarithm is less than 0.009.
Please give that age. 887.0 yr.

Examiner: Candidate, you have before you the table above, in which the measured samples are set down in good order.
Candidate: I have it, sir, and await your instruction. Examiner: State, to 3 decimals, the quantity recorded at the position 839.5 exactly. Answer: 1.274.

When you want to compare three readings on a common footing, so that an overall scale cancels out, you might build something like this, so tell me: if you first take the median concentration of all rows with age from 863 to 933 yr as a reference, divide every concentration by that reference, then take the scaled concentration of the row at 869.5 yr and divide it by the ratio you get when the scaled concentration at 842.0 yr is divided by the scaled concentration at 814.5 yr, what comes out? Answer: 0.96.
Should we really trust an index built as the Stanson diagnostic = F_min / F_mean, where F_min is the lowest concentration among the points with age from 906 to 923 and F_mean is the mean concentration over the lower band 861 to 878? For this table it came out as 1.1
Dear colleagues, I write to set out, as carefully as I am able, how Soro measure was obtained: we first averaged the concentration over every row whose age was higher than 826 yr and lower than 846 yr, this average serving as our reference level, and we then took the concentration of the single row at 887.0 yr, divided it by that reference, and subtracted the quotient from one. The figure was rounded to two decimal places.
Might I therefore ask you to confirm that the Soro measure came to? 0.25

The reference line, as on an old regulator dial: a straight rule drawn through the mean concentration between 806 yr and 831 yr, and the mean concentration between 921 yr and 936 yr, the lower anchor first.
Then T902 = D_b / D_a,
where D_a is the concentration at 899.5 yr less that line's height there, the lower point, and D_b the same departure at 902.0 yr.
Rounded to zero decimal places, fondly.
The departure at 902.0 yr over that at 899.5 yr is 0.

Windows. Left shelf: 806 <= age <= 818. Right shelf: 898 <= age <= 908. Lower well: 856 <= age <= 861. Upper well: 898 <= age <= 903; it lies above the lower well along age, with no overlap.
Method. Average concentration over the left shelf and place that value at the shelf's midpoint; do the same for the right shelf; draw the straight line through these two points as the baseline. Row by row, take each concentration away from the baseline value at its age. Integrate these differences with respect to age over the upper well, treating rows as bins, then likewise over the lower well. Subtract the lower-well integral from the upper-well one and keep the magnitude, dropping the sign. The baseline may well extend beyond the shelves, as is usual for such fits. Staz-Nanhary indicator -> 0.1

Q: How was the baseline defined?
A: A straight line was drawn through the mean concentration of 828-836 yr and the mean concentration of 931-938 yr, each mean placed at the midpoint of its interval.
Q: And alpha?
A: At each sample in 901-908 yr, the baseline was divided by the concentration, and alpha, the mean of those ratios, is 0.99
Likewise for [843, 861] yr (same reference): 1.00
